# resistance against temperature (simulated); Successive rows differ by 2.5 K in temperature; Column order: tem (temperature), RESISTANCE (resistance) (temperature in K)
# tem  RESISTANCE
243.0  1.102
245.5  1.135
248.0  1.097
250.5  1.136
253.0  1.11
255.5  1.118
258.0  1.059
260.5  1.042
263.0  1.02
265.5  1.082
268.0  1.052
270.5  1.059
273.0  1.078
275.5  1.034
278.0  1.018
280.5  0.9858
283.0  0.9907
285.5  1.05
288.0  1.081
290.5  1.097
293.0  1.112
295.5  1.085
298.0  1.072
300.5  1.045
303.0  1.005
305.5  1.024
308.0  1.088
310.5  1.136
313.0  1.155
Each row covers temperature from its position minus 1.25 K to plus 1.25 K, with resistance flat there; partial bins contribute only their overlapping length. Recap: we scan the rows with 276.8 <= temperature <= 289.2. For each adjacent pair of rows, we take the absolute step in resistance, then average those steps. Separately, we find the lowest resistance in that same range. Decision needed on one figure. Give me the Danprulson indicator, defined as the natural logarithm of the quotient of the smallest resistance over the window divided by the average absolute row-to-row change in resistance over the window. 3.43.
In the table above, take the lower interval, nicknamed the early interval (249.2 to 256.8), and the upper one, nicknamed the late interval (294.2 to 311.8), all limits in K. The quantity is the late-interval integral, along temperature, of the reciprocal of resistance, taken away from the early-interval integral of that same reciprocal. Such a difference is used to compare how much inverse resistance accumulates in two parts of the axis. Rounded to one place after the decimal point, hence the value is -9.8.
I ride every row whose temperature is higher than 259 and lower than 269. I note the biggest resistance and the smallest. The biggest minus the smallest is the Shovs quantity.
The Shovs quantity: 0.06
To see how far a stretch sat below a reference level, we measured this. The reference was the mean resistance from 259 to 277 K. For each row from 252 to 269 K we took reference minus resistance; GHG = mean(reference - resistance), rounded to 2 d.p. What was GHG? -0.02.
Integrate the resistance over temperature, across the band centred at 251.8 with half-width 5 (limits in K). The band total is 11.2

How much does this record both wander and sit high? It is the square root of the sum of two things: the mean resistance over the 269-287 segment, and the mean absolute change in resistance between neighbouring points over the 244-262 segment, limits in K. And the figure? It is 1.031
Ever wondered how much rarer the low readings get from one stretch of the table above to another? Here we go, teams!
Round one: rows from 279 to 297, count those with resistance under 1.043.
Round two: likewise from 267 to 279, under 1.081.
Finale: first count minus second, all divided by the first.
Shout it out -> -1.5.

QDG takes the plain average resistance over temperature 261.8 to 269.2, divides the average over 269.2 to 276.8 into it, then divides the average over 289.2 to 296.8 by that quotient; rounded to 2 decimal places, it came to 1.10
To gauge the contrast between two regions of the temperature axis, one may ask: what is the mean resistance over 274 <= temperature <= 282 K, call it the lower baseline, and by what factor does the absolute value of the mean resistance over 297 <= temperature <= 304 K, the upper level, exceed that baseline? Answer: 1.03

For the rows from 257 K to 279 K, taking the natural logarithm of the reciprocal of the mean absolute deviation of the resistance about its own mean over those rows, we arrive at 3.99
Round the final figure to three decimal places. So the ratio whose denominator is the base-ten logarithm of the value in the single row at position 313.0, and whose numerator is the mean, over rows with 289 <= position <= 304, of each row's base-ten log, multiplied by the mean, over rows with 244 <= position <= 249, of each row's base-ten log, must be 0.022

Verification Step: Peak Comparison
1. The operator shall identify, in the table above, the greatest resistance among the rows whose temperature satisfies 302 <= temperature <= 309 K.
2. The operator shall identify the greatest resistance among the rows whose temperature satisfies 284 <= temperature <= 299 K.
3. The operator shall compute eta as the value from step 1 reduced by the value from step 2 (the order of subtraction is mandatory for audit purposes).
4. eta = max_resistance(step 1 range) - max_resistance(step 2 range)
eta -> -0.024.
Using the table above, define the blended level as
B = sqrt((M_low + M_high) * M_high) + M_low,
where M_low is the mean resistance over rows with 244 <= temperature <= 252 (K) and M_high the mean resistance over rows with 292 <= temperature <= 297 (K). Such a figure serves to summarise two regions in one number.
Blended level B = 2.68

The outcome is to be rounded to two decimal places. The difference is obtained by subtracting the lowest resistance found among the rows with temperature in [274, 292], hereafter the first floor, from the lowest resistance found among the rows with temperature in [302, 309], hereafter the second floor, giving 0.02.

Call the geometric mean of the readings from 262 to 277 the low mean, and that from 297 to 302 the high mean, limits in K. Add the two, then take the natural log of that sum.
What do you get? 0.748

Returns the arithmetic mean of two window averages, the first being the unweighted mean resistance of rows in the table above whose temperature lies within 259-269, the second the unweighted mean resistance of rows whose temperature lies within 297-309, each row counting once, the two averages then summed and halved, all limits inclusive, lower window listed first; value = 1.05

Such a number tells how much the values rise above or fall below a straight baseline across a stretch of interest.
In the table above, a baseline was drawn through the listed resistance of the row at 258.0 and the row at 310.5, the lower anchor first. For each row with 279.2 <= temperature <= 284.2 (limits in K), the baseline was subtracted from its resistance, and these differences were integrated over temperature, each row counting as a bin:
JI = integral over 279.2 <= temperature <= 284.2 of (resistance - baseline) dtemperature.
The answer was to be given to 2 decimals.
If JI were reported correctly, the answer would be -0.53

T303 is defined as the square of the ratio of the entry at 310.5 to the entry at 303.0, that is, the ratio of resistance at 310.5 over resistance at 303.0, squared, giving 1.28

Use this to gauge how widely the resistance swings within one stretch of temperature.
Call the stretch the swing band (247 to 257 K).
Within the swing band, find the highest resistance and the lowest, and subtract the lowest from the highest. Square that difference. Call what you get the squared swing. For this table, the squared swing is 0.002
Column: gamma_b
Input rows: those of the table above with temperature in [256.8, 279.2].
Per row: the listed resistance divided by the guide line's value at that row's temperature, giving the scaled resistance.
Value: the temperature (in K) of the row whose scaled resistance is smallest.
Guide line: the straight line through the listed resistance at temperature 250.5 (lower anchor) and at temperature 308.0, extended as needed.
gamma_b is 263.0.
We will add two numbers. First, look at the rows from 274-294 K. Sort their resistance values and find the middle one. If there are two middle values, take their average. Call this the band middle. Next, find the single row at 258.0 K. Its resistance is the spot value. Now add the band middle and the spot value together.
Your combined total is 2.10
